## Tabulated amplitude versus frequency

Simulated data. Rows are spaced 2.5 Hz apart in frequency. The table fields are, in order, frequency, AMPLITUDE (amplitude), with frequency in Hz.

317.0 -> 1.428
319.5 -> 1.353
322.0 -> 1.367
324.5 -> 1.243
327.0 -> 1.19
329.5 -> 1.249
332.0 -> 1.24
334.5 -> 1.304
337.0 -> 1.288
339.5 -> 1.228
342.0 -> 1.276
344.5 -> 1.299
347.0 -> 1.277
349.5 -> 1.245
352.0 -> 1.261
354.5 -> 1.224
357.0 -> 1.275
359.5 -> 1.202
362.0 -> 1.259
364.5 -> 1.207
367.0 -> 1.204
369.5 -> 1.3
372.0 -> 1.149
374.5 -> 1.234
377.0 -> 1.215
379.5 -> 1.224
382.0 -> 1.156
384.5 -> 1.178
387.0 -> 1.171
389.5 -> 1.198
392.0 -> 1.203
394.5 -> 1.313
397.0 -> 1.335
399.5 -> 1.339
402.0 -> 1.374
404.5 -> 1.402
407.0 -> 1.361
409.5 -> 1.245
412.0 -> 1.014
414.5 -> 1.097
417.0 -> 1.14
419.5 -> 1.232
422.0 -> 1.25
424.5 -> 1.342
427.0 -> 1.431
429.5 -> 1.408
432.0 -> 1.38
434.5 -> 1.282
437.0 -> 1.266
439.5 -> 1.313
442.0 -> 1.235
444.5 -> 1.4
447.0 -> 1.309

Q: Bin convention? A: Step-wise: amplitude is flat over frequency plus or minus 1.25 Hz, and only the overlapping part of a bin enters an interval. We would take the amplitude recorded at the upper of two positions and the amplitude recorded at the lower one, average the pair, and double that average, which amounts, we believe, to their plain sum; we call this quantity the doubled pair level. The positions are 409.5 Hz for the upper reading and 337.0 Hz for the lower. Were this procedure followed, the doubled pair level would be 2.53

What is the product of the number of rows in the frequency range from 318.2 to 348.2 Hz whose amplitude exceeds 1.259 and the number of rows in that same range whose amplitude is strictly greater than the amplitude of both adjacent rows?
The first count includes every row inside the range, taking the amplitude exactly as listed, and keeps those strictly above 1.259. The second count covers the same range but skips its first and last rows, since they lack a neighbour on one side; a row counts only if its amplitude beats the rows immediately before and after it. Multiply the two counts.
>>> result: 28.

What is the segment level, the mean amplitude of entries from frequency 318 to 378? 1.25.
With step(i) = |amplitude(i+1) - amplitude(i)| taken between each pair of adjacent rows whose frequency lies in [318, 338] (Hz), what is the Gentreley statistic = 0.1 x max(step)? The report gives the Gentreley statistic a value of 0.012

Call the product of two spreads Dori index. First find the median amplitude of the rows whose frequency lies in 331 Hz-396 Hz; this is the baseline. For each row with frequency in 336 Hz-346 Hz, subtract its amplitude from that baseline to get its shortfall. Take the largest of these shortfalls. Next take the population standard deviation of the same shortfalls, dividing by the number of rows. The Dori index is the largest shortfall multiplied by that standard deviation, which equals 0.000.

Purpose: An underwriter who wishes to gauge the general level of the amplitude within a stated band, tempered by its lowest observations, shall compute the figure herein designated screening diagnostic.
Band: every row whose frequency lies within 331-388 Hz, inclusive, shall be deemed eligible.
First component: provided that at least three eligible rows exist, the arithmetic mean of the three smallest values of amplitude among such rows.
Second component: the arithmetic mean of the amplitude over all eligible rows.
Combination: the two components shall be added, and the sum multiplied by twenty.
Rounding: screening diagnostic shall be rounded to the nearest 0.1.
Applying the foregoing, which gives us 47.9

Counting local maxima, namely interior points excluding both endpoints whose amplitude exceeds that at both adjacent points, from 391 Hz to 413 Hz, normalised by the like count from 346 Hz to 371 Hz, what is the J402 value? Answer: 0.33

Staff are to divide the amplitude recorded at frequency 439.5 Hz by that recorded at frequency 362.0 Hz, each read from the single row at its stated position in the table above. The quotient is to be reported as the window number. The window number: 1.04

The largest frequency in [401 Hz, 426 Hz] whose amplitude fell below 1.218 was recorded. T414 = 417.0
